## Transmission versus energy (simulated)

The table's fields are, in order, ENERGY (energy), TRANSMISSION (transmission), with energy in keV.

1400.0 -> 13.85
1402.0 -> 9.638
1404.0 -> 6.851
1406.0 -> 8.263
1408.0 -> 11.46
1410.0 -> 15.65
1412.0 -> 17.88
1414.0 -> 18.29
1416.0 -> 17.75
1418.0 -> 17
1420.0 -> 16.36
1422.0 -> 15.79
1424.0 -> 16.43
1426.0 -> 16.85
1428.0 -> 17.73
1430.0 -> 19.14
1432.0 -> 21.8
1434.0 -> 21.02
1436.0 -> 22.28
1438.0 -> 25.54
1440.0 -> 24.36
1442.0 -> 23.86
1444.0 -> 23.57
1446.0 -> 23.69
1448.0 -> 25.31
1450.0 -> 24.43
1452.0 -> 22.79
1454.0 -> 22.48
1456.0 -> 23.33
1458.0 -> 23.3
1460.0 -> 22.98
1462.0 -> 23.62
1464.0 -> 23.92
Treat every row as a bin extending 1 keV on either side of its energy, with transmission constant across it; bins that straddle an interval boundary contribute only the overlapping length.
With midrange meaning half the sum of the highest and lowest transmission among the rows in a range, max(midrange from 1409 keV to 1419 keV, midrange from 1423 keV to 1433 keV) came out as 19.1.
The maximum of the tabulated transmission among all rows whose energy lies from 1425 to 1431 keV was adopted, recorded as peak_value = 19.14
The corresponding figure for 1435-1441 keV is 25.54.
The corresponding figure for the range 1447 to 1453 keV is 25.31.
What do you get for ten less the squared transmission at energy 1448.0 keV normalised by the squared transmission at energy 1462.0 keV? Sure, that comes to 8.9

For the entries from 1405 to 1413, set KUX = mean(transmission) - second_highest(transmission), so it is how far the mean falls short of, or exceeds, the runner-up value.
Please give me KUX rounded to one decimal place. -2.3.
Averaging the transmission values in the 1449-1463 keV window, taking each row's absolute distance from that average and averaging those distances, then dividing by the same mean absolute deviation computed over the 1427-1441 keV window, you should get 0.22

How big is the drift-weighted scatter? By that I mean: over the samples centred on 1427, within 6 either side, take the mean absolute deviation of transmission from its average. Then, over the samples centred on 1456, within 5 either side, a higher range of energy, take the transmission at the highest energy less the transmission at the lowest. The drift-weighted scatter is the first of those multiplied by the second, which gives 0.32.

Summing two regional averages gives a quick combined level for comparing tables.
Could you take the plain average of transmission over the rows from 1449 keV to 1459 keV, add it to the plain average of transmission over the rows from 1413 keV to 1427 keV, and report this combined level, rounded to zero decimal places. 40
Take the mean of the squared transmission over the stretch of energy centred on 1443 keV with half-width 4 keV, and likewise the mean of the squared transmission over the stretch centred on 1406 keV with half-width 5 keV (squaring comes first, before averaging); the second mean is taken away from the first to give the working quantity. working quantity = 453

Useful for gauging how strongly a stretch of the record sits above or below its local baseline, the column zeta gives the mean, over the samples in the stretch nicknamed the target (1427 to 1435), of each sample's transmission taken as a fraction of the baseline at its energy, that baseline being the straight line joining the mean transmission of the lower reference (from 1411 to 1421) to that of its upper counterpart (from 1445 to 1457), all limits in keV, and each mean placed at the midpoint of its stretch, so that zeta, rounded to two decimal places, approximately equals 0.99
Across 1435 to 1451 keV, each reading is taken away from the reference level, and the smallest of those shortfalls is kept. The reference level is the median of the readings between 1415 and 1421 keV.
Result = -8.5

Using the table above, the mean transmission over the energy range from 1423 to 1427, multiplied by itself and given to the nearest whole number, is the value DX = 277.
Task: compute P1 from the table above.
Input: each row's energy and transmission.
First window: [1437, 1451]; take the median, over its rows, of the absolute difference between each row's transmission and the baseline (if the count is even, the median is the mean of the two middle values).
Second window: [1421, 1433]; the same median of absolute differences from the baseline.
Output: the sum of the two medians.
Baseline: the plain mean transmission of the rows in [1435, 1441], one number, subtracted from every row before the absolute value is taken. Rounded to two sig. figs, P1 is 7.1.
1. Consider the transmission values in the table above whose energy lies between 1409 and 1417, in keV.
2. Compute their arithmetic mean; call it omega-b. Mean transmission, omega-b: 17.4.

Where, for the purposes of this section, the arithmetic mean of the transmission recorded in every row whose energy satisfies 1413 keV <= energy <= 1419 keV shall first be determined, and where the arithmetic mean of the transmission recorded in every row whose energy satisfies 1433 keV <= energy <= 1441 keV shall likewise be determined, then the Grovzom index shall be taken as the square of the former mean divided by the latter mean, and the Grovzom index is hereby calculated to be 13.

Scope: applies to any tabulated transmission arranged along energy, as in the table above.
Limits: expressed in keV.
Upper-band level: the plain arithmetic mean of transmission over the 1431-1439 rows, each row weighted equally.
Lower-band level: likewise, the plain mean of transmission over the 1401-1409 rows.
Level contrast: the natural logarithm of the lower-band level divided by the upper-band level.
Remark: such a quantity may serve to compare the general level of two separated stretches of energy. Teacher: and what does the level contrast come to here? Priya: -0.9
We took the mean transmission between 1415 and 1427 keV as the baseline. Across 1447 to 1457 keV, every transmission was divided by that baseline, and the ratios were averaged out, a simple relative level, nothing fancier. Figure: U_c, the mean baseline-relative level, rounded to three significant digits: 1.42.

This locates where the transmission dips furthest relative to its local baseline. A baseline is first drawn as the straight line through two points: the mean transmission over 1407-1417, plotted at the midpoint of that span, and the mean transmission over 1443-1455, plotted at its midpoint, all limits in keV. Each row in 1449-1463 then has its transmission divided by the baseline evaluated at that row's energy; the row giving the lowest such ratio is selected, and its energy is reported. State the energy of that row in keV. 1460.0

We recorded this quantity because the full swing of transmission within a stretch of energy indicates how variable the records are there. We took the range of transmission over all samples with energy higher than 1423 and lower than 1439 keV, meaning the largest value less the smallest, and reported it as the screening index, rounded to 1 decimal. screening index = 9.1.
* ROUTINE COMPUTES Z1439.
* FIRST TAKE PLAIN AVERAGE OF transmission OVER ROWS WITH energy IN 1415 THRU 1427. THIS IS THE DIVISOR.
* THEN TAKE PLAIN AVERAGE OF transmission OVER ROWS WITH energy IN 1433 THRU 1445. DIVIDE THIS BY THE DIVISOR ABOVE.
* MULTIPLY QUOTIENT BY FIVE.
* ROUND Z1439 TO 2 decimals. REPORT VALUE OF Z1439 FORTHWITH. 7.02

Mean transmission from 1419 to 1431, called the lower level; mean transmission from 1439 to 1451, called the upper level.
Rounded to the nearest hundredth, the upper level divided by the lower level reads 1.42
